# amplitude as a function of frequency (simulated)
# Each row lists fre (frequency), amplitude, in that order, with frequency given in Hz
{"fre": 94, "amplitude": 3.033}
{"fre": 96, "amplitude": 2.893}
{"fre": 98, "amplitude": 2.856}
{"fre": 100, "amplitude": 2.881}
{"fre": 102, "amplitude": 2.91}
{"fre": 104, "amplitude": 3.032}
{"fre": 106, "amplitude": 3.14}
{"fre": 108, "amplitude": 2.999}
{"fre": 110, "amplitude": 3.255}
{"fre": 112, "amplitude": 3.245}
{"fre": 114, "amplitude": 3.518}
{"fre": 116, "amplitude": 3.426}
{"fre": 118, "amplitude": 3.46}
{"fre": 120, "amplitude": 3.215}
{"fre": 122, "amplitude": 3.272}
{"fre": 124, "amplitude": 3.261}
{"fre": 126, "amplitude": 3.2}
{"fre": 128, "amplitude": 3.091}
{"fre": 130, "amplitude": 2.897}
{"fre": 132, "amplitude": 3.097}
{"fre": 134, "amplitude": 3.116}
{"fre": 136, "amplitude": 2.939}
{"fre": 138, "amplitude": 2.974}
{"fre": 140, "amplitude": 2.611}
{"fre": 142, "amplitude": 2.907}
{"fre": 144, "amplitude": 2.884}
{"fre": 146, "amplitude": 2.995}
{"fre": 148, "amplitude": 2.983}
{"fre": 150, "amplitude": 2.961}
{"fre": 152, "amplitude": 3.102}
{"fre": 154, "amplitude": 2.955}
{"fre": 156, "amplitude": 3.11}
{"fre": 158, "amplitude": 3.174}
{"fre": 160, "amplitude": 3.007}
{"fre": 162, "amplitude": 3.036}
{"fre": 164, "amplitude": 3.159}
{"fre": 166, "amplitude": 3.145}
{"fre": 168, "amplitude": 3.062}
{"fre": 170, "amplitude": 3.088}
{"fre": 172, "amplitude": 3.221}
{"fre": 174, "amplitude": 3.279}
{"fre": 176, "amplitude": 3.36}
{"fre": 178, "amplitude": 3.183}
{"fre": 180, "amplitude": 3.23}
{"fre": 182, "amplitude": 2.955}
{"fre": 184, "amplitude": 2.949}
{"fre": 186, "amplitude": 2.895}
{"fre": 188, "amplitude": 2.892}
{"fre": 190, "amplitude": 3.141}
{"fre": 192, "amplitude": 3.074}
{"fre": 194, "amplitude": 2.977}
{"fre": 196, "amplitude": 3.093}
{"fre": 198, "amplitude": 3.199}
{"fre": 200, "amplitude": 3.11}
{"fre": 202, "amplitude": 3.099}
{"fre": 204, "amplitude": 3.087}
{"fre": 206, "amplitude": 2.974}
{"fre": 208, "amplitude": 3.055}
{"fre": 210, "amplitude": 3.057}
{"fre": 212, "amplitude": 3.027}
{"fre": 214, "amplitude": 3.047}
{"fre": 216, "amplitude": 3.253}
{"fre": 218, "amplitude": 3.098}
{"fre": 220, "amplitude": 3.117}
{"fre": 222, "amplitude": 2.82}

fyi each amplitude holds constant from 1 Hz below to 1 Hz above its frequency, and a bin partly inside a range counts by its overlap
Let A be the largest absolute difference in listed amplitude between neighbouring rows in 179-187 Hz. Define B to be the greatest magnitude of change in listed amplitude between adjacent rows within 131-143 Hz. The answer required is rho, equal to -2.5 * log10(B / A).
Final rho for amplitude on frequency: -0.3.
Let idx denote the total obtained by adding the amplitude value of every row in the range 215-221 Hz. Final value 9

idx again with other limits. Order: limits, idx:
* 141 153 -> 18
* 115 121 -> 10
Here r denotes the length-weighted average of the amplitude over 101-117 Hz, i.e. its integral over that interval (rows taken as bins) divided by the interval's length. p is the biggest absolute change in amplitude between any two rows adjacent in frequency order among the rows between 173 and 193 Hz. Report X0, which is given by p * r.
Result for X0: 0.88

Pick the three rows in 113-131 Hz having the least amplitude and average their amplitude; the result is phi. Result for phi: 3.06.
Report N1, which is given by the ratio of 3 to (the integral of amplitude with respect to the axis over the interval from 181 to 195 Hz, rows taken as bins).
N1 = 0.072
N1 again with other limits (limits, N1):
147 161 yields 0.070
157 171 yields 0.069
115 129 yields 0.065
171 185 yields 0.068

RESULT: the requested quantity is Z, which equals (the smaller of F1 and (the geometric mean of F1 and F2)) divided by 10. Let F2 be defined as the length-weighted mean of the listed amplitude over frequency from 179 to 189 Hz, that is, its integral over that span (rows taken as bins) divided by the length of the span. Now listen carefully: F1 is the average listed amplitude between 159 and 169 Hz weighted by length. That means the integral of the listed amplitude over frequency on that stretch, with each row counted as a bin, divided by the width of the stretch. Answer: 0.303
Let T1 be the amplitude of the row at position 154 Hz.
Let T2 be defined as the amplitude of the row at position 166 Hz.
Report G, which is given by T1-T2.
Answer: -0.19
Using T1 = 2.955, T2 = 3.145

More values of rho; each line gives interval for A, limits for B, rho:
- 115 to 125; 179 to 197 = -0.1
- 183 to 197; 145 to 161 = 0.4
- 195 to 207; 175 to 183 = -1.0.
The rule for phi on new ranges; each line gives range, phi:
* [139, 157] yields 2.80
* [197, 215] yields 3.02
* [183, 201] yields 2.91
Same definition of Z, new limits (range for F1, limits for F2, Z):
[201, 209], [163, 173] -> 0.305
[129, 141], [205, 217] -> 0.294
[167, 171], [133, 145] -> 0.299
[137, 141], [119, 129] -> 0.279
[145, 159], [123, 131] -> 0.304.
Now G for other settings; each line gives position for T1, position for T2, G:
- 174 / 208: 0.22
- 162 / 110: -0.22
